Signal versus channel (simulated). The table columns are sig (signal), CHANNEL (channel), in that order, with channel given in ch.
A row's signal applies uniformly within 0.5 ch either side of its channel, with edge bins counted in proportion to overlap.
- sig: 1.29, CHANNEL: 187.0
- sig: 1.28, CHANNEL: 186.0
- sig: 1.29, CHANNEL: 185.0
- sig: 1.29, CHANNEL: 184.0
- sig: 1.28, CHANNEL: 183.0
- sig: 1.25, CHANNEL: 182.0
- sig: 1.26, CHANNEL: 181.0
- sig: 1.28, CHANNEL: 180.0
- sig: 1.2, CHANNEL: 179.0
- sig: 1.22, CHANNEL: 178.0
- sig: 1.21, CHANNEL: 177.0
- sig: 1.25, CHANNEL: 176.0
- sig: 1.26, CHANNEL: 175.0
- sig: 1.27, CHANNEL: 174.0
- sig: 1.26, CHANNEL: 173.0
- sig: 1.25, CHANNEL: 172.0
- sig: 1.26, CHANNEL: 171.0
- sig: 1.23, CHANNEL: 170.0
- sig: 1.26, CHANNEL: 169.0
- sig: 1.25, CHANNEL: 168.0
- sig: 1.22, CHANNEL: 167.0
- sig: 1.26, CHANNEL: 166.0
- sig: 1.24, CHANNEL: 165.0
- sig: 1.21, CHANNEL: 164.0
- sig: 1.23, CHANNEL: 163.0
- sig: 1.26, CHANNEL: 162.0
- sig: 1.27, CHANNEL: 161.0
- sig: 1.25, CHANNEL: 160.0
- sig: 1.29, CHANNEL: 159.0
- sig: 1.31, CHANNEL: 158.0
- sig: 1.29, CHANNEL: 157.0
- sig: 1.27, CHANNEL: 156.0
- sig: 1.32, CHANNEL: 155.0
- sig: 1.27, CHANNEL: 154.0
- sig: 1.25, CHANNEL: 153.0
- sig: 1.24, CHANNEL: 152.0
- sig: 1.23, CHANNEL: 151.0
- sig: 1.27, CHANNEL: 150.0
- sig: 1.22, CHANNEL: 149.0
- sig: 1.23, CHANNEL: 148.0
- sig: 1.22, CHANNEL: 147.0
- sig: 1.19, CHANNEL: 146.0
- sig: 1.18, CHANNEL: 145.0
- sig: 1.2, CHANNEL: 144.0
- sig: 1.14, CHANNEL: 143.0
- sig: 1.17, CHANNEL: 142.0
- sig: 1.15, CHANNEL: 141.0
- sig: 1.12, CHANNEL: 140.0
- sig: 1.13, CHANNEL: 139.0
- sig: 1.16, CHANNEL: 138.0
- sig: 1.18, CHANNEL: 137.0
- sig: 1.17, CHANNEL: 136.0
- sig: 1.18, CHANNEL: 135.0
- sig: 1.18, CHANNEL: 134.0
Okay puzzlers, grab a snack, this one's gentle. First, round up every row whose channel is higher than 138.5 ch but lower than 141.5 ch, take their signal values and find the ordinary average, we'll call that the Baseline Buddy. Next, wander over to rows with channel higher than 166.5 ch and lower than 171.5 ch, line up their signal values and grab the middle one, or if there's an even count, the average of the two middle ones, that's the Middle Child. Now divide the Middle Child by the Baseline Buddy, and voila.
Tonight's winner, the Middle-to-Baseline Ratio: 1.10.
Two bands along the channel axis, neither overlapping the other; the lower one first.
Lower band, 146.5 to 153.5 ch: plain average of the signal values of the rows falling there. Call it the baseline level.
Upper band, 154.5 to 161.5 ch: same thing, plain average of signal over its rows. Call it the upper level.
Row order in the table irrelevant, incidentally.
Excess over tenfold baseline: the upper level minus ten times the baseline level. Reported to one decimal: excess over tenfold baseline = -11.1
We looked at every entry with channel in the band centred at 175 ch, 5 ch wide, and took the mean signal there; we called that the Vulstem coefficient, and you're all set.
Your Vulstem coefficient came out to 1.25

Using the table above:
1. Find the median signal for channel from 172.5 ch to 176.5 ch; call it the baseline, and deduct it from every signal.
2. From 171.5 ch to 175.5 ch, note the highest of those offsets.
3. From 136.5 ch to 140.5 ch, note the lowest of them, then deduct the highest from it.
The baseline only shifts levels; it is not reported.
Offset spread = -0.150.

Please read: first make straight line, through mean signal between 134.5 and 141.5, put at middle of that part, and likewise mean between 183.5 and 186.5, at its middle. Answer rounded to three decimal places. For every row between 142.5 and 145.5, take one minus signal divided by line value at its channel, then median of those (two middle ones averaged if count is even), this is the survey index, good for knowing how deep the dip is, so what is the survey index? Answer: -0.004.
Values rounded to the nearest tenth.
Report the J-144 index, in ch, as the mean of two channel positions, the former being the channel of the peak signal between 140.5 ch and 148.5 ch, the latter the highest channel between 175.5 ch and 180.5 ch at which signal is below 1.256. 163.5 ch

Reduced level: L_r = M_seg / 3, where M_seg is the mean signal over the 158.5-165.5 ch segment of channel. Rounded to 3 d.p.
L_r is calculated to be 0.417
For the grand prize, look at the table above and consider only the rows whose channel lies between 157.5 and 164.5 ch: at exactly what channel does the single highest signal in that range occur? 158.0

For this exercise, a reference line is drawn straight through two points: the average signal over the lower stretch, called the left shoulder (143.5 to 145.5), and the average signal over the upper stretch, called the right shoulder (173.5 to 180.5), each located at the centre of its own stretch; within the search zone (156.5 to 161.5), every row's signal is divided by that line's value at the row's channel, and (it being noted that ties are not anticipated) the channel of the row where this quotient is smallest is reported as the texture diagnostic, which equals 160.0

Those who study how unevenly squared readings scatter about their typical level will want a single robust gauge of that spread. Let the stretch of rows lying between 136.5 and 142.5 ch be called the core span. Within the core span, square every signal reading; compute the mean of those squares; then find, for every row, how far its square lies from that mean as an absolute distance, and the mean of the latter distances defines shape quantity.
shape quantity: 0.042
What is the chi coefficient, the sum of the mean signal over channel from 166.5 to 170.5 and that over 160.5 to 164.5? 2.48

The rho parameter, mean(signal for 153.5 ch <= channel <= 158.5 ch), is 1.29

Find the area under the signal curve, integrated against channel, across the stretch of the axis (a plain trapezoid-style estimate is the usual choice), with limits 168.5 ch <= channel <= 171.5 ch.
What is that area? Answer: 3.75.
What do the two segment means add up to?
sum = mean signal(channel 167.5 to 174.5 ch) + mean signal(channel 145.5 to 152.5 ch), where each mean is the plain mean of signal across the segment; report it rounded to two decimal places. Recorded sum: 2.48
